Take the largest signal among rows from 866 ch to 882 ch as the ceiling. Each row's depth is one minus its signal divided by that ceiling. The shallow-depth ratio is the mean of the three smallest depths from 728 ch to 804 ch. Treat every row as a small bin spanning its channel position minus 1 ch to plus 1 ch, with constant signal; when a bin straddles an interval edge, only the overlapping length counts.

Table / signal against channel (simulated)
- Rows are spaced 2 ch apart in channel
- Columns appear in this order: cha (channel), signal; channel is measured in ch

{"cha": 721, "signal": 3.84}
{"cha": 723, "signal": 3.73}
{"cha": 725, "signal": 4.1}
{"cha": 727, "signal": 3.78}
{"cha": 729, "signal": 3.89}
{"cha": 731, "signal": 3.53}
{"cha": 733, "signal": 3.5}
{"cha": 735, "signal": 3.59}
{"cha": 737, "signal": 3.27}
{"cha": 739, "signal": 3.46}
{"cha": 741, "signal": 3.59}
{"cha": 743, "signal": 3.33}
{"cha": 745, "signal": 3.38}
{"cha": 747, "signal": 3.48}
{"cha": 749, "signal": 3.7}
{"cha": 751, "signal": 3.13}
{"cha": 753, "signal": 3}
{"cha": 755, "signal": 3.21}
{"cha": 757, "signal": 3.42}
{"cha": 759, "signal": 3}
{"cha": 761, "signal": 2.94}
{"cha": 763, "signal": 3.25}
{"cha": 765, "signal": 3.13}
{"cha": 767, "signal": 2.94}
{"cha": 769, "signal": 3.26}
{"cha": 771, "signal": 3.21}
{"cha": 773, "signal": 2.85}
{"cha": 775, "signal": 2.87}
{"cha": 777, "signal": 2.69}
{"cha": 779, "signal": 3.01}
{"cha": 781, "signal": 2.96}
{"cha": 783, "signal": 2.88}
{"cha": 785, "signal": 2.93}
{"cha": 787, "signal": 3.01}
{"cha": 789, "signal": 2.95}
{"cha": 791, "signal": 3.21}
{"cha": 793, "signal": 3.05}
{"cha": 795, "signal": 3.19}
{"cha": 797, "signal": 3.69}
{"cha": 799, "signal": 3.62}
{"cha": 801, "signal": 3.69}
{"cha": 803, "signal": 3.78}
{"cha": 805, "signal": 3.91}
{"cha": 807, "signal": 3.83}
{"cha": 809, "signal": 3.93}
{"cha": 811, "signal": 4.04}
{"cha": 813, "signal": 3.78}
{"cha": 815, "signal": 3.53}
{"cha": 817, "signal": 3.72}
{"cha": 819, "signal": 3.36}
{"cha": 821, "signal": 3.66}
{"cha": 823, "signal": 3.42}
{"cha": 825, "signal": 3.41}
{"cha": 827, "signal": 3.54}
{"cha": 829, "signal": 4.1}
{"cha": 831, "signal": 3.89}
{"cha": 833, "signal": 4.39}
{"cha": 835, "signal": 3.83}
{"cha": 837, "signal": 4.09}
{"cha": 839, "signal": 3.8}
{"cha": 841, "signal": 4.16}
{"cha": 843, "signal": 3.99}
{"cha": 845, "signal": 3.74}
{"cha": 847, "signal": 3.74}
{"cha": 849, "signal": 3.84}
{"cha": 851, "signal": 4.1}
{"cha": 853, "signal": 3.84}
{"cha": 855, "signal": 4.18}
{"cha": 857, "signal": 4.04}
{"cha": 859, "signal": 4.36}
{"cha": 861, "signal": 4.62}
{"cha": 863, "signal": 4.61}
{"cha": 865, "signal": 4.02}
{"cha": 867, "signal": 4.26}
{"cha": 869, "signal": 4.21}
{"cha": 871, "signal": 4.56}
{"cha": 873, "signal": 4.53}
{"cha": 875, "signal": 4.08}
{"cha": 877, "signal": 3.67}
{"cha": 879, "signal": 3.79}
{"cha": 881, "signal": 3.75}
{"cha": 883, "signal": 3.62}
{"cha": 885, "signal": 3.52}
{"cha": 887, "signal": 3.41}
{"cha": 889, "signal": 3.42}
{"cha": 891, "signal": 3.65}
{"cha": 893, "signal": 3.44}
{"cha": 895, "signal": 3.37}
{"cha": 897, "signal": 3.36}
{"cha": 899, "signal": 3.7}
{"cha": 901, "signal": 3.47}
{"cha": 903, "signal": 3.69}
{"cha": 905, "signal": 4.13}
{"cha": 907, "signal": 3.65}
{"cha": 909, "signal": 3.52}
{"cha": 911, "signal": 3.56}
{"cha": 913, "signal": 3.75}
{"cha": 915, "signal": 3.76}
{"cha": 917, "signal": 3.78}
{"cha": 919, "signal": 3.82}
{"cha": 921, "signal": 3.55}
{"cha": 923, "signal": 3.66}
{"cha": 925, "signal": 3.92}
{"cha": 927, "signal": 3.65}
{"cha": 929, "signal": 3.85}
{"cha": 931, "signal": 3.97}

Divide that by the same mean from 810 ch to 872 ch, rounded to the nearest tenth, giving -21.0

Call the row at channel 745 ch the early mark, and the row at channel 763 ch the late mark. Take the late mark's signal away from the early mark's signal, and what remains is 0.13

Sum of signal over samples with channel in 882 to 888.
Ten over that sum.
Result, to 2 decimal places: 0.95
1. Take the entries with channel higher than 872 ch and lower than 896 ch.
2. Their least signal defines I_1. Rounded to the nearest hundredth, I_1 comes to 3.37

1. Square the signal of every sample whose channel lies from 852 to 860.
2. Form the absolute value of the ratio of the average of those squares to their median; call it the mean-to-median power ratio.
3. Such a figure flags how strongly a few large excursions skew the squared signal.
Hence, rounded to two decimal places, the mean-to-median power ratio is 1.00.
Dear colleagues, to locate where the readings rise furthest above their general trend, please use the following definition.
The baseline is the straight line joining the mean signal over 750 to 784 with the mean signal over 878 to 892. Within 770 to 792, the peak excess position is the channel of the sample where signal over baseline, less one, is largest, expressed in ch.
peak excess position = 771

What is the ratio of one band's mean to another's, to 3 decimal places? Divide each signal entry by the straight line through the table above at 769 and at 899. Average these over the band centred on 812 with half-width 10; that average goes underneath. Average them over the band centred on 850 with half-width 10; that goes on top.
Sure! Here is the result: 1.026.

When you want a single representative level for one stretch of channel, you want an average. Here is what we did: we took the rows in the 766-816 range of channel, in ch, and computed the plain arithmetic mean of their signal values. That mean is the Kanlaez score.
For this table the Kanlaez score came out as 3.31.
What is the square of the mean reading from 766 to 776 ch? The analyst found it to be 9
